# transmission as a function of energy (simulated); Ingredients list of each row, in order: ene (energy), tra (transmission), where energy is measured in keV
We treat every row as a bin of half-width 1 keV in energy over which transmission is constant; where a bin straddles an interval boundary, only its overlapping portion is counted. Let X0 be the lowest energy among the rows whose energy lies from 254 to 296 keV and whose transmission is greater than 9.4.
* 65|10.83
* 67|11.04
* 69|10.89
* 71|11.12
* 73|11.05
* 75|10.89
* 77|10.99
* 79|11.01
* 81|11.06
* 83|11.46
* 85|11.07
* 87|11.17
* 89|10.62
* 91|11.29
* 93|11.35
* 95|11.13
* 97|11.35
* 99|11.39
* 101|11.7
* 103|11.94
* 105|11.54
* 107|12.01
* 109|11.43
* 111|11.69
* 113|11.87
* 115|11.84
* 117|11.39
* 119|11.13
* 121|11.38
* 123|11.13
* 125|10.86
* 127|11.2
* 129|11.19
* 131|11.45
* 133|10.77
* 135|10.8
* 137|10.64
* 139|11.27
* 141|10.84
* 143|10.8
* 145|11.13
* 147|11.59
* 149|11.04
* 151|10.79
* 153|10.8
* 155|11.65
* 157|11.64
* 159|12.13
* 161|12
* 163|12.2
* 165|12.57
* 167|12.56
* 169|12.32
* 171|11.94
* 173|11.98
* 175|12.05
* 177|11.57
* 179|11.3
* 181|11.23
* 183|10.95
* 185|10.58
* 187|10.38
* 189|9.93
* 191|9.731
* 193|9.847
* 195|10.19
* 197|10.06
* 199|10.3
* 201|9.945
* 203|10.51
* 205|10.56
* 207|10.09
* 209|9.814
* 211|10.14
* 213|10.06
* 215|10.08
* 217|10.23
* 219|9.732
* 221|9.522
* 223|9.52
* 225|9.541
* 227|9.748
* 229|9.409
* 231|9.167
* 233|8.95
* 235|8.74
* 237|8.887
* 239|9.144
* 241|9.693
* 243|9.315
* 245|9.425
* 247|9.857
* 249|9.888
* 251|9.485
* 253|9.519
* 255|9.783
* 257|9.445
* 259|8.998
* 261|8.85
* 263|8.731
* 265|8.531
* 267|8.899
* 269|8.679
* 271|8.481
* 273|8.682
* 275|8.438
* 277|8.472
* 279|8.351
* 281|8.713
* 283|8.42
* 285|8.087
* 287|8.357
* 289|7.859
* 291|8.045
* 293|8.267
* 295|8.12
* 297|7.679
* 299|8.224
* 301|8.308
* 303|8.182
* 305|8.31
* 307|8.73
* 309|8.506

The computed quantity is 255 keV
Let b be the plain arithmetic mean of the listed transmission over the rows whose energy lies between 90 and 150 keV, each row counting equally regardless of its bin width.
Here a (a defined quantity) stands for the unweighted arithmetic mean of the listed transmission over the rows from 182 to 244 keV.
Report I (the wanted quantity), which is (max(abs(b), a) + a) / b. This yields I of 1.87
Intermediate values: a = 9.83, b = 11.3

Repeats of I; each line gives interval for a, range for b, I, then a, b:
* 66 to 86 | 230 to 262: 2.37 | 11.06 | 9.3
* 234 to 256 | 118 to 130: 1.85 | 9.43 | 11.1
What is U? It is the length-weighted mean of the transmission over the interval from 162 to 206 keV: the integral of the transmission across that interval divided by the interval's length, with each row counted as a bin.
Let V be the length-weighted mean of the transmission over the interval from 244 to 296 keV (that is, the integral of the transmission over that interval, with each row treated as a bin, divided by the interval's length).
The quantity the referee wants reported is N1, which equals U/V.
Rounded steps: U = 11.0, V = 8.8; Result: 1.26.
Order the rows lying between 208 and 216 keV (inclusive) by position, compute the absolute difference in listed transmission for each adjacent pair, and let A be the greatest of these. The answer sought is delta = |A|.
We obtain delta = 0.33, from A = 0.33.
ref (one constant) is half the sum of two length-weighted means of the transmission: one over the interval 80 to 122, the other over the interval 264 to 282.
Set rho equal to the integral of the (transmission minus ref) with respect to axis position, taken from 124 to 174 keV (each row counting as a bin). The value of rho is 72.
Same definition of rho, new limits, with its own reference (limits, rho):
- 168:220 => 31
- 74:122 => 65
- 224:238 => -11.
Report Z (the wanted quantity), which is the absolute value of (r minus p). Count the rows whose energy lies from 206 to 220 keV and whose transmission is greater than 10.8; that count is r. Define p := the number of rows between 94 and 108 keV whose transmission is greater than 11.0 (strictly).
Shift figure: 7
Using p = 7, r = 0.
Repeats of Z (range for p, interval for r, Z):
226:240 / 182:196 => 1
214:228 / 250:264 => 0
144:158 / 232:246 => 5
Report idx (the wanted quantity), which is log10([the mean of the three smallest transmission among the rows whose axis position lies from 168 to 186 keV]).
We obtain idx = 1.04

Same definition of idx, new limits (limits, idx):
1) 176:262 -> 0.95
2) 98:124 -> 1.05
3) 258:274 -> 0.93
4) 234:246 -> 0.95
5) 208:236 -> 0.95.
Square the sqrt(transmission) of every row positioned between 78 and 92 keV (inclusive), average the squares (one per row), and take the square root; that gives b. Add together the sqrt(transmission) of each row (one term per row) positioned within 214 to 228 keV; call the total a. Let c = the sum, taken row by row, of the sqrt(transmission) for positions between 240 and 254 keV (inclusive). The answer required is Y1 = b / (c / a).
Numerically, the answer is 3.4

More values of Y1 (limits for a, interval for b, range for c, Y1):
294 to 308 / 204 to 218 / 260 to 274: 3.1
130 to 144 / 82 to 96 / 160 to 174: 3.2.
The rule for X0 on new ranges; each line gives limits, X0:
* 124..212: 125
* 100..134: 101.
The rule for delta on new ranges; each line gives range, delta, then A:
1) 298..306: 0.13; 0.13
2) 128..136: 0.68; 0.68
